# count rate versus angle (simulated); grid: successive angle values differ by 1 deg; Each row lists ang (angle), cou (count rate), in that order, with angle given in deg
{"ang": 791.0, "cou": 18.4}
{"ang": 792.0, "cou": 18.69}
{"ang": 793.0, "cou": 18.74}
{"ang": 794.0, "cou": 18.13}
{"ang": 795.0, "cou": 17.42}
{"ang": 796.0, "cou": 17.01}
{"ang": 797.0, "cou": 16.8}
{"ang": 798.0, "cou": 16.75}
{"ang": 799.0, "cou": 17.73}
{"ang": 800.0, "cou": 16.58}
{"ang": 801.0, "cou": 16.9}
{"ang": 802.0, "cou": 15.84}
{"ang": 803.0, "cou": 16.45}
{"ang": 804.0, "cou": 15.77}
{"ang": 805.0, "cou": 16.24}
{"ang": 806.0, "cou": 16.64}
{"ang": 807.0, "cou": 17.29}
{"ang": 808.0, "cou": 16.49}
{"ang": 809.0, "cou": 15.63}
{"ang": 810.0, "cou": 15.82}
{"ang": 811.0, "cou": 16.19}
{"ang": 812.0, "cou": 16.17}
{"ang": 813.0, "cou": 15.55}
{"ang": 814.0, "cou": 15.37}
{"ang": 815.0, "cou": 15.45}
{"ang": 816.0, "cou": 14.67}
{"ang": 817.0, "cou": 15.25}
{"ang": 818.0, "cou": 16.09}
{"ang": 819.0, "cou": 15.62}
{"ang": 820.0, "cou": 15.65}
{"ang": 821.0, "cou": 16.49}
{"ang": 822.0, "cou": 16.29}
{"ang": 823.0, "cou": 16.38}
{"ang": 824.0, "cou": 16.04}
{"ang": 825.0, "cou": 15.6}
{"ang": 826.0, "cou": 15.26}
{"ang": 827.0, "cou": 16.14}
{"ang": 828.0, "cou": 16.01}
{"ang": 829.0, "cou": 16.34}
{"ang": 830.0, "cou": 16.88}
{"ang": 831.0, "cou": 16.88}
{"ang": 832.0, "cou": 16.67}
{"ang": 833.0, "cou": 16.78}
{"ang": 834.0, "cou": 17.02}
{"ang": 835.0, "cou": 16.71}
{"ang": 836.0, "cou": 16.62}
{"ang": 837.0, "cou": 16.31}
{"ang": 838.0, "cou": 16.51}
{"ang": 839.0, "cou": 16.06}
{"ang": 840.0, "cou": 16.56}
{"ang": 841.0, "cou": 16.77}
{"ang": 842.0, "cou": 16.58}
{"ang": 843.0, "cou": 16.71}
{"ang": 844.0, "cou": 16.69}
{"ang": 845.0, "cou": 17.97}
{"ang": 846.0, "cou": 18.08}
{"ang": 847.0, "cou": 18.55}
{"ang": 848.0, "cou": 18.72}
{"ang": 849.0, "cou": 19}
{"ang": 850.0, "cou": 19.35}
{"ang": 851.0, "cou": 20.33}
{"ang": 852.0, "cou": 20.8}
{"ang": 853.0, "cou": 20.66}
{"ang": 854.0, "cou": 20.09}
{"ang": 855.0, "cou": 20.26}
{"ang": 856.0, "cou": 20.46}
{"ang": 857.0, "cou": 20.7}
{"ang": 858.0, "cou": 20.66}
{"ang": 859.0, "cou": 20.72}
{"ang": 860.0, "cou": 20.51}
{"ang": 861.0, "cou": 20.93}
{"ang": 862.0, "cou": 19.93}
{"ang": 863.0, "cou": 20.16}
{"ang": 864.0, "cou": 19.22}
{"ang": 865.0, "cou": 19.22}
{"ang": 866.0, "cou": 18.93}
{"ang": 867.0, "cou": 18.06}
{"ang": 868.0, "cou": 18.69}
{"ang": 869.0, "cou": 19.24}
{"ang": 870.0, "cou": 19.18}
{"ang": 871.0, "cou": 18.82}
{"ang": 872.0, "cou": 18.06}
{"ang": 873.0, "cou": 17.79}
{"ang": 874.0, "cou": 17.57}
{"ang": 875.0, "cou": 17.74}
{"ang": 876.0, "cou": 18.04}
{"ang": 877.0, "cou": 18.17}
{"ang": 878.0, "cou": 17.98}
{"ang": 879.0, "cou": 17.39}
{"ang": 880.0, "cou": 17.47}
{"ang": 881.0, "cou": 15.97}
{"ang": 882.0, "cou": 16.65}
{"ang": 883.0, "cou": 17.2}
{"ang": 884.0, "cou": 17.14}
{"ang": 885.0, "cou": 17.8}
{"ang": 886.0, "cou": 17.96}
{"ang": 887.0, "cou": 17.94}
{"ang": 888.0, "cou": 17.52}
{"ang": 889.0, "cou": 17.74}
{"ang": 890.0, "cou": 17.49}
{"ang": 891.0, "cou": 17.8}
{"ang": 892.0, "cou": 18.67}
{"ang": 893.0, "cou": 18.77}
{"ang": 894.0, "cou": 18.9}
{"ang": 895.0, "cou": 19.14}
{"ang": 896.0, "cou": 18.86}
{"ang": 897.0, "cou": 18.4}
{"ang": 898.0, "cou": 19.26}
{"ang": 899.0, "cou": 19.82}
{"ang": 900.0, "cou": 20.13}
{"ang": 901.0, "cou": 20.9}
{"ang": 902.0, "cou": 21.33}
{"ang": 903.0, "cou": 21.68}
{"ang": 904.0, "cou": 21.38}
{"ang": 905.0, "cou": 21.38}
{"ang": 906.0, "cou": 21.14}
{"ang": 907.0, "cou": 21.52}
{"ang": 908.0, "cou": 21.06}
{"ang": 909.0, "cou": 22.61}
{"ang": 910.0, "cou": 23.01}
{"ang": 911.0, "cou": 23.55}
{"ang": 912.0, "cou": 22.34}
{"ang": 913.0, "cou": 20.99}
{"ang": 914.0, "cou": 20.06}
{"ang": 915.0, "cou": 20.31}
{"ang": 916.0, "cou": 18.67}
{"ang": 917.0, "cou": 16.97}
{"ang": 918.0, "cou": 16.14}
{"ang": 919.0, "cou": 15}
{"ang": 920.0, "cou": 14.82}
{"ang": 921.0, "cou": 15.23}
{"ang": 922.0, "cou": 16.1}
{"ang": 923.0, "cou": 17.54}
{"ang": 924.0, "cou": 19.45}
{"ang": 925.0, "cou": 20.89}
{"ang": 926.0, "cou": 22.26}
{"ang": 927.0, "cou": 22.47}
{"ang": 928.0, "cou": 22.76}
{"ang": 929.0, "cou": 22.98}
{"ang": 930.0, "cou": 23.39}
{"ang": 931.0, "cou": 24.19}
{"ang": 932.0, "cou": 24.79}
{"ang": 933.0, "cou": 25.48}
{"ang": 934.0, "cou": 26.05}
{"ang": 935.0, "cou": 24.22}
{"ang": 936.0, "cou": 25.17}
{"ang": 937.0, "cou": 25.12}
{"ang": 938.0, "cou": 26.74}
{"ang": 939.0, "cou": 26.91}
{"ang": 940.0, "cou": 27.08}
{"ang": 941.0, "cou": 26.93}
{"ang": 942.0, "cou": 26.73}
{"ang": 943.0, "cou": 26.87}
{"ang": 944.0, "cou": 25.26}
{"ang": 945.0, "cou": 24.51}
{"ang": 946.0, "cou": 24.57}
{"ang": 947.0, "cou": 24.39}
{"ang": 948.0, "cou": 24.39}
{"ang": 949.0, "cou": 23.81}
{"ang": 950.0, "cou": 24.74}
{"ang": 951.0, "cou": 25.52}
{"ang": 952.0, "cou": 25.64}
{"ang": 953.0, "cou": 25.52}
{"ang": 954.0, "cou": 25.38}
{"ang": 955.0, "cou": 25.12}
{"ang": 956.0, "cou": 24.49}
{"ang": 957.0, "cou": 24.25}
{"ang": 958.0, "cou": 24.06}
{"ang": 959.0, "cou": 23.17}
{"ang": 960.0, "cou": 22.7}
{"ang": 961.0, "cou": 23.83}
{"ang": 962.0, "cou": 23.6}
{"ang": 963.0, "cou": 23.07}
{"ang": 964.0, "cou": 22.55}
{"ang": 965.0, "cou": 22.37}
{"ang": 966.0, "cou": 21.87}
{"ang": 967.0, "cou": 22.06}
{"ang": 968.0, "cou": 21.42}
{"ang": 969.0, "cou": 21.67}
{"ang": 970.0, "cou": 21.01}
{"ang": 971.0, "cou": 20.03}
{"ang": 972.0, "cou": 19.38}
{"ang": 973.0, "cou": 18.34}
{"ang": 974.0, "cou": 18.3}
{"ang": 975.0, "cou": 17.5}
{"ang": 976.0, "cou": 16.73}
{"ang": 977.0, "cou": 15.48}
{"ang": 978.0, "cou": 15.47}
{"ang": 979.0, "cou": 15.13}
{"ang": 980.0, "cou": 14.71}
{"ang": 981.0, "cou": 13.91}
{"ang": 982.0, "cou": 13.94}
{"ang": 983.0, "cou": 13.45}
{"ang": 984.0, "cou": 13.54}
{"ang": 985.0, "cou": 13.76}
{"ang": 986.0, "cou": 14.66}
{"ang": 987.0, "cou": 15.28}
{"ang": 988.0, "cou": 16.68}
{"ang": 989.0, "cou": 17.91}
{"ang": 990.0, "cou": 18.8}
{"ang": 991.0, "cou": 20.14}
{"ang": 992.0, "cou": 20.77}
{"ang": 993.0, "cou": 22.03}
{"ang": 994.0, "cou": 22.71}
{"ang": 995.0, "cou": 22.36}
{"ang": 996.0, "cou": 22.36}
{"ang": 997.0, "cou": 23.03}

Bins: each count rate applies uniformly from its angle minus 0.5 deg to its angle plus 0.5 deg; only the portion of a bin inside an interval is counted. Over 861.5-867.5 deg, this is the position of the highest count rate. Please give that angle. 863.0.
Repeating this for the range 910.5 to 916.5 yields 911.0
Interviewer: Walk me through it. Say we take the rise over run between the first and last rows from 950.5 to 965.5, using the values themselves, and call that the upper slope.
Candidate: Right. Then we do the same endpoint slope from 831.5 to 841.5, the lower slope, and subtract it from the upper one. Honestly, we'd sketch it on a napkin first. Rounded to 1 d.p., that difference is -0.2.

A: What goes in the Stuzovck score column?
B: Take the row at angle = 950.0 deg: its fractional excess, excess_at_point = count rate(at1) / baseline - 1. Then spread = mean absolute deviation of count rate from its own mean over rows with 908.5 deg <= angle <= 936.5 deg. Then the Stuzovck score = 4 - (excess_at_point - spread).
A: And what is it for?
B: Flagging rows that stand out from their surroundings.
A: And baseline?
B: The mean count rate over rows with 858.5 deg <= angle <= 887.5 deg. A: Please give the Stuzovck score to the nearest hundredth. 6.56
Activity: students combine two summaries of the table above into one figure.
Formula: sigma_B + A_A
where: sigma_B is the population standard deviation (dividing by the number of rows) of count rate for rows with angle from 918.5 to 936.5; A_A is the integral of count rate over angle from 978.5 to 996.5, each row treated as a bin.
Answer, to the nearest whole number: 316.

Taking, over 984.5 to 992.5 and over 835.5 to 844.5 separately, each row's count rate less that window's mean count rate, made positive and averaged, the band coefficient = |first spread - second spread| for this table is 2.0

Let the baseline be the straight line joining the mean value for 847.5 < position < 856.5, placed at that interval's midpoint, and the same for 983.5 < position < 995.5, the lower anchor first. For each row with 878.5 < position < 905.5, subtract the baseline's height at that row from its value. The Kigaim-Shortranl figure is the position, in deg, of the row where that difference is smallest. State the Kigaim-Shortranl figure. 881.0 deg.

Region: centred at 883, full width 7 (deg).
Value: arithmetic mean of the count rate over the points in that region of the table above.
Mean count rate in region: 17.2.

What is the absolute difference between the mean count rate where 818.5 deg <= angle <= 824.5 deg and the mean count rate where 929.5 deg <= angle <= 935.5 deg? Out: 8.6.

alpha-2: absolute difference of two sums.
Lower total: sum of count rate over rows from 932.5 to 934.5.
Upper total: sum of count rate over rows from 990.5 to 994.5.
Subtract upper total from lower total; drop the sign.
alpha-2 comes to 34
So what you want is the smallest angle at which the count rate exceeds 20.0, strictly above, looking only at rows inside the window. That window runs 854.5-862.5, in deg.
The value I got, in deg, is 855.0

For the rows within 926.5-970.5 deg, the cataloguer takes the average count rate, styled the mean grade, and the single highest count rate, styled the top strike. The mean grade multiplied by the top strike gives 658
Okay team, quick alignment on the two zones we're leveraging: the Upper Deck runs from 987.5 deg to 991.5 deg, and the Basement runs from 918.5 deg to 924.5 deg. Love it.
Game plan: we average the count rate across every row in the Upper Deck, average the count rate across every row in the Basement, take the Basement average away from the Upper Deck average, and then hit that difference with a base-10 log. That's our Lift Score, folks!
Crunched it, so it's 0.31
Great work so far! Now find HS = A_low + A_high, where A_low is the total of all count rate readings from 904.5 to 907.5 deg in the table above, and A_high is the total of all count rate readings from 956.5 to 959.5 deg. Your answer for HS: 136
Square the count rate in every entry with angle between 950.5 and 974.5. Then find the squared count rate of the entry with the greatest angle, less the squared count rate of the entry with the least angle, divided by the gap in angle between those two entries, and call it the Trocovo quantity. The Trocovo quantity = -14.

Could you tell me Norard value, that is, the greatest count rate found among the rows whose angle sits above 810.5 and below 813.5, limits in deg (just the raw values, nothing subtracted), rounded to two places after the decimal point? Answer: 16.19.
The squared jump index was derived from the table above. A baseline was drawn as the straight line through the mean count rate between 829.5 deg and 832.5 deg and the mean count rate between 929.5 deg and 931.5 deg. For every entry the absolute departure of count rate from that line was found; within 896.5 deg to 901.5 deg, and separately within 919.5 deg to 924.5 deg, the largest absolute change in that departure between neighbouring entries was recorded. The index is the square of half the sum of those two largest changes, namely 1.7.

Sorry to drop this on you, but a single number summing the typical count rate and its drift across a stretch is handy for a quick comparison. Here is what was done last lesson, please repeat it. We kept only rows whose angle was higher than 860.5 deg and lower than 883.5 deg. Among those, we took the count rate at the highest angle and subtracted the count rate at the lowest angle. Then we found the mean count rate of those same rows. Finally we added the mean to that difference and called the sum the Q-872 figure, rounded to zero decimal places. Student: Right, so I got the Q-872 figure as 15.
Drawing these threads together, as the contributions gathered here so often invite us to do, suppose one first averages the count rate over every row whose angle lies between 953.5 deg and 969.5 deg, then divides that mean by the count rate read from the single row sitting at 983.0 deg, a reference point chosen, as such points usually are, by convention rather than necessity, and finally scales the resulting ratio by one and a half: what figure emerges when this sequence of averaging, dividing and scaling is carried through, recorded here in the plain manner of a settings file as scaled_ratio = 2.59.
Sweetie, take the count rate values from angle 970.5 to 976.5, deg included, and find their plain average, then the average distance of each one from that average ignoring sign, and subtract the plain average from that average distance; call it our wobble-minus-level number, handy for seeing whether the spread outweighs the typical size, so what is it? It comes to -17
